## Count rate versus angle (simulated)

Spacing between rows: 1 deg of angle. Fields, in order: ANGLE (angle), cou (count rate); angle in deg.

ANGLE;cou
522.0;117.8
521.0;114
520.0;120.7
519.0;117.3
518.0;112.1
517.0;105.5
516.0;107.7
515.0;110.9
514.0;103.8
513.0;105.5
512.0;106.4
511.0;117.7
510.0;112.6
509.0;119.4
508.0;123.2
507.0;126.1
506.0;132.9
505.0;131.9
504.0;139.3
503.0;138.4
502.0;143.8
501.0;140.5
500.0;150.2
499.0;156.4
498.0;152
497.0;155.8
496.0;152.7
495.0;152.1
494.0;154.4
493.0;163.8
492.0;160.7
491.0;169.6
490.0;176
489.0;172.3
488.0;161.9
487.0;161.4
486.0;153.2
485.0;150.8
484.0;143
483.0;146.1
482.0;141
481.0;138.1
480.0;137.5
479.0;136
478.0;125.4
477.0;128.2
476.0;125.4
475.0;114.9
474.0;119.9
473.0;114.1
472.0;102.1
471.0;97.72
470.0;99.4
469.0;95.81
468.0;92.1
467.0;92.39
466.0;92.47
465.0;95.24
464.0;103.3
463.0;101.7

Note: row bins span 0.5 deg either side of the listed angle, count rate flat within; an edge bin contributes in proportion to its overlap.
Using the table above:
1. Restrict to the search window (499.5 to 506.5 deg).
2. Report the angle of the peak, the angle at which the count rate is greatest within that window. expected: 500.0 deg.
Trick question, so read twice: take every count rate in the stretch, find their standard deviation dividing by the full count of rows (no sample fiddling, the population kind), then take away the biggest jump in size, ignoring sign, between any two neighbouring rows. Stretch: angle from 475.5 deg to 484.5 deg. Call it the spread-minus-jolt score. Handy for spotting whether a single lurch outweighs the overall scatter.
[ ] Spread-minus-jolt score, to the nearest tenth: -3.4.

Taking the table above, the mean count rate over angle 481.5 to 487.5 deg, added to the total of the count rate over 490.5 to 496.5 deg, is 1103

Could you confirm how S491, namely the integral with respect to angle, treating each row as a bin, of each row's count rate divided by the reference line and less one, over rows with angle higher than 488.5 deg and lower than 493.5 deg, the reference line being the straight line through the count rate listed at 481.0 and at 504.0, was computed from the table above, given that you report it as 1.08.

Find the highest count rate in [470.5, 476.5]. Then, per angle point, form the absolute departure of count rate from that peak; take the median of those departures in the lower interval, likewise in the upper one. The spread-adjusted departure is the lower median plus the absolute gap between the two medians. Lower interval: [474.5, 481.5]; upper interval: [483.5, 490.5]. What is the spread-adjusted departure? 36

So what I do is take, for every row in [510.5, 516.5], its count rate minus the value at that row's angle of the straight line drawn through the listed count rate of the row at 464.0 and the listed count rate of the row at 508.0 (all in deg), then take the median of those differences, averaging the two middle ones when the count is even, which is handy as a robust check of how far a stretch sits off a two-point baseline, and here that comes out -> -19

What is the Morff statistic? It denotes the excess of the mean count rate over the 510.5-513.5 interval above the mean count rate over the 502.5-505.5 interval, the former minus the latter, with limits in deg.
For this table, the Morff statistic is -27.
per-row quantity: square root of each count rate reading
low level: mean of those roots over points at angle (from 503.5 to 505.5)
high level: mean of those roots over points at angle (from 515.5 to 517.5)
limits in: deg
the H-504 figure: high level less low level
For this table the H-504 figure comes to -1.3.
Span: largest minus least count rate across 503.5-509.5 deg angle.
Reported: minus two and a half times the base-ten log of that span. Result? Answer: -3.25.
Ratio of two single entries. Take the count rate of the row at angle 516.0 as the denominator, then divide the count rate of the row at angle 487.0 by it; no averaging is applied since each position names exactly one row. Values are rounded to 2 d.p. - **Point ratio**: 1.50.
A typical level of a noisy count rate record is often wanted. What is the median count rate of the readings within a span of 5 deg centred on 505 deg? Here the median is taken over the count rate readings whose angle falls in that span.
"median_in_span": 133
